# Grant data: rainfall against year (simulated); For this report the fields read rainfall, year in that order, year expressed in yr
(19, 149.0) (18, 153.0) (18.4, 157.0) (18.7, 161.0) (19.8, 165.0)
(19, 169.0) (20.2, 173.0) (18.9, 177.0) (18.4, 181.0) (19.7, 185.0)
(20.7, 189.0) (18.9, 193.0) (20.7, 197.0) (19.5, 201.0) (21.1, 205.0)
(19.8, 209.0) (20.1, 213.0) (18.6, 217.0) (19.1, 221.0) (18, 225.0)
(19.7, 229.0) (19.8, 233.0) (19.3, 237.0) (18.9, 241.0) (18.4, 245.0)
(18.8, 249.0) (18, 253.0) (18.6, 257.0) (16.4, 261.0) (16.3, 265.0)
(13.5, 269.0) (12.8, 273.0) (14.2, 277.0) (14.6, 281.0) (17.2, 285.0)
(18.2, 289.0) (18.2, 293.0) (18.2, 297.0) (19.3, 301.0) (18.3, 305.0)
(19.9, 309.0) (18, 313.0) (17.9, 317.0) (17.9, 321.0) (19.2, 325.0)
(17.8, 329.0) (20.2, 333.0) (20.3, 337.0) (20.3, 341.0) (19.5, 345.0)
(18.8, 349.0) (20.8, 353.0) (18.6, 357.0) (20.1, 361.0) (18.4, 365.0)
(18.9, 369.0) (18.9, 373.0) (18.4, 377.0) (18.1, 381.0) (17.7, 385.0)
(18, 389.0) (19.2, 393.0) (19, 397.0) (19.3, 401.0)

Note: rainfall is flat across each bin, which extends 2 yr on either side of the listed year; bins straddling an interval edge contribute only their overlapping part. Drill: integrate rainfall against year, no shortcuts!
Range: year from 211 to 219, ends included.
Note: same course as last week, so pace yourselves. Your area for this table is 155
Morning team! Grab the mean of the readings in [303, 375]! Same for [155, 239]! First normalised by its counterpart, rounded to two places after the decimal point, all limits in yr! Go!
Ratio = 0.98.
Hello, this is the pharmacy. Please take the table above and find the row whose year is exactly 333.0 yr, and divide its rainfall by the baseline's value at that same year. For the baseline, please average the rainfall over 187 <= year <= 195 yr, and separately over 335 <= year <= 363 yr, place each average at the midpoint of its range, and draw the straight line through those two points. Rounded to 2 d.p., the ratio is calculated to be 1.02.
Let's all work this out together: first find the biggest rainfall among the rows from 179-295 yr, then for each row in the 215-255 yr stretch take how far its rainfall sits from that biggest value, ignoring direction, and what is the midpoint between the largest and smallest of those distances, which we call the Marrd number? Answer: 2.2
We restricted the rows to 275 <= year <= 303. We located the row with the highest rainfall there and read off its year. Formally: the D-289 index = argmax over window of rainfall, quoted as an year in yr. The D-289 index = 301.0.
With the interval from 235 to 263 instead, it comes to 237.0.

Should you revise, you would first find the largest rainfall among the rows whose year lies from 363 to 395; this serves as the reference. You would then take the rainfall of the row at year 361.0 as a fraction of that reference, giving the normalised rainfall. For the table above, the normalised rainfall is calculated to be 1.05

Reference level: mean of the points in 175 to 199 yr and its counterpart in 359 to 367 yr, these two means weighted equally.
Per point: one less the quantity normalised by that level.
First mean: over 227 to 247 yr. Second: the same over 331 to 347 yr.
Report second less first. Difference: -0.044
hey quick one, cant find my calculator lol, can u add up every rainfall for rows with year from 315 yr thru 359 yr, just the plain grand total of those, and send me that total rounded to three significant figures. 211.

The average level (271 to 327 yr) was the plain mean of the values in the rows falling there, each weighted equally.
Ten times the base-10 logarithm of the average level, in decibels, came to 12.41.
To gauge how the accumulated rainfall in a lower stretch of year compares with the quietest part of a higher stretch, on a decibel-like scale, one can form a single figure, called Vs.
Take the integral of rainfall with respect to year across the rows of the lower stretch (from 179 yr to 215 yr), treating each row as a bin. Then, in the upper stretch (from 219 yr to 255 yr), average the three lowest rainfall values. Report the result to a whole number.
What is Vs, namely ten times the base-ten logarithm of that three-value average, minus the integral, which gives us -703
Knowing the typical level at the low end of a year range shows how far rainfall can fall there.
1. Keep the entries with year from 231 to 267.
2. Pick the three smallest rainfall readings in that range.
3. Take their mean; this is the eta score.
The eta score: 16.9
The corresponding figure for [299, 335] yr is 17.9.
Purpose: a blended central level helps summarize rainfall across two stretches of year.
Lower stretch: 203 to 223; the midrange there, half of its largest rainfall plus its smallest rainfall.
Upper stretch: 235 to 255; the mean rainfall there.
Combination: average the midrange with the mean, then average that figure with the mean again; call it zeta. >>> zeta 19.0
